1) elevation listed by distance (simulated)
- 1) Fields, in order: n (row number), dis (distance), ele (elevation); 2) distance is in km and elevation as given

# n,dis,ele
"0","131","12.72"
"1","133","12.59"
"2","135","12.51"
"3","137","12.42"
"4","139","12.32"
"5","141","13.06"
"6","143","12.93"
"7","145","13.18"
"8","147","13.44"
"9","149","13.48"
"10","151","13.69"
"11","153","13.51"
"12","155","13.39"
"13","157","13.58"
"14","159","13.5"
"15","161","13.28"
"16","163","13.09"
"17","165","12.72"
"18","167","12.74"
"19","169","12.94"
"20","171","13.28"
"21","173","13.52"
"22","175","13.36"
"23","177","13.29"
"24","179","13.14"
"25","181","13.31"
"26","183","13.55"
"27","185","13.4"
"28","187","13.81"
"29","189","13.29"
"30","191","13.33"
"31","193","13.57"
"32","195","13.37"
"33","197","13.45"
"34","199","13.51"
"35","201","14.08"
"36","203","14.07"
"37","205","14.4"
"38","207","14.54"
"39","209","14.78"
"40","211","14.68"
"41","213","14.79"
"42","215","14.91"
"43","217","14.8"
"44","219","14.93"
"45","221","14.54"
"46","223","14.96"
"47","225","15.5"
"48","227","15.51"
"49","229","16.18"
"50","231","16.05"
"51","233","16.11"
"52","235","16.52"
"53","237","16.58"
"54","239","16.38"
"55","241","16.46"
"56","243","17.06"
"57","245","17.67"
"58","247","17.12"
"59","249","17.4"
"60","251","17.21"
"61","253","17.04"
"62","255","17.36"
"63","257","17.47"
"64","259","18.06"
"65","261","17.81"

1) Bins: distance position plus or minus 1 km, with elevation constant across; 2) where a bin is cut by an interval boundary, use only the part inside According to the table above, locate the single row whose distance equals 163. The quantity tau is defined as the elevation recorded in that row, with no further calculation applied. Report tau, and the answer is 13.09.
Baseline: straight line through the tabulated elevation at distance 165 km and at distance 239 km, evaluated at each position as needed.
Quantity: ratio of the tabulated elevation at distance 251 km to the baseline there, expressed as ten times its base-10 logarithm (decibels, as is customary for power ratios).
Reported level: 0.1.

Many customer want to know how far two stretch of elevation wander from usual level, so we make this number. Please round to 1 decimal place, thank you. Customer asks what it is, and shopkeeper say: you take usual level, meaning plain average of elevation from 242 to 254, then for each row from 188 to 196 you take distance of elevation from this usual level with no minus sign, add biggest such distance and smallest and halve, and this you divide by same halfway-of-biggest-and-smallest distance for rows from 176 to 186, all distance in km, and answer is 1.0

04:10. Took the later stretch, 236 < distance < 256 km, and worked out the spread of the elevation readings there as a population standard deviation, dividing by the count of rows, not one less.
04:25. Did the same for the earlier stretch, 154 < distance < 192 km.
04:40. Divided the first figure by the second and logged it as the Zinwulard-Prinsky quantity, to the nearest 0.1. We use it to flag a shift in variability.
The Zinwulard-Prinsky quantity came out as 1.5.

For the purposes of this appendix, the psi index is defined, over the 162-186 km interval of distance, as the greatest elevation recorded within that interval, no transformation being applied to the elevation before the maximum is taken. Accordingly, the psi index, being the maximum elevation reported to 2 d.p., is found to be 13.55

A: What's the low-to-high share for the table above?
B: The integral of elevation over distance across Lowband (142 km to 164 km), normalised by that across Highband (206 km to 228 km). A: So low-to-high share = 0.90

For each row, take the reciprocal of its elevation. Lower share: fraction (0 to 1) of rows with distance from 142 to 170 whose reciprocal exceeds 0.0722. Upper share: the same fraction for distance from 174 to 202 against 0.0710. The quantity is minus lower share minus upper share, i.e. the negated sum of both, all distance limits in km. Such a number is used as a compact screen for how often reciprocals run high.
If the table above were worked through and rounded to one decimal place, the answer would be -2.0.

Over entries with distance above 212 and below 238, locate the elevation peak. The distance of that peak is 237 km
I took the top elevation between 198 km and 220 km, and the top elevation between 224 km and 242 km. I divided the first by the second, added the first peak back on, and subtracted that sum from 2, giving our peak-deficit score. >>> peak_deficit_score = -13.8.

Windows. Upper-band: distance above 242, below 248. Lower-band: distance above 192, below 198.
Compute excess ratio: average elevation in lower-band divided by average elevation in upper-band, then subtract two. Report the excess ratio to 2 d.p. -1.22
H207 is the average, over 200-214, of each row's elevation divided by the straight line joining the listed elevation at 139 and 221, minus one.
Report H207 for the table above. 0.022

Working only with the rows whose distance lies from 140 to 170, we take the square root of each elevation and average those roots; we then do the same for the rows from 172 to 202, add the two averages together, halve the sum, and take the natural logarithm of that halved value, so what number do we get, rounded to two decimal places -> 1.30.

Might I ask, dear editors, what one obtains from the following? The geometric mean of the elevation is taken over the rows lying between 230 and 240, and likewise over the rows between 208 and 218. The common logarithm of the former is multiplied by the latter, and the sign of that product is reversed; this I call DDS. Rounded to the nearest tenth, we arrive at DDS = -17.9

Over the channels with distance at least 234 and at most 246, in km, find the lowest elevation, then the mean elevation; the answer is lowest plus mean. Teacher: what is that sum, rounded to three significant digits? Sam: 33.2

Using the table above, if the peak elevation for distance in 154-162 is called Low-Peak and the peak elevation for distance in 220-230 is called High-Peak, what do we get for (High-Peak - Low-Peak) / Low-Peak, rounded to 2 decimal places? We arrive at 0.19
